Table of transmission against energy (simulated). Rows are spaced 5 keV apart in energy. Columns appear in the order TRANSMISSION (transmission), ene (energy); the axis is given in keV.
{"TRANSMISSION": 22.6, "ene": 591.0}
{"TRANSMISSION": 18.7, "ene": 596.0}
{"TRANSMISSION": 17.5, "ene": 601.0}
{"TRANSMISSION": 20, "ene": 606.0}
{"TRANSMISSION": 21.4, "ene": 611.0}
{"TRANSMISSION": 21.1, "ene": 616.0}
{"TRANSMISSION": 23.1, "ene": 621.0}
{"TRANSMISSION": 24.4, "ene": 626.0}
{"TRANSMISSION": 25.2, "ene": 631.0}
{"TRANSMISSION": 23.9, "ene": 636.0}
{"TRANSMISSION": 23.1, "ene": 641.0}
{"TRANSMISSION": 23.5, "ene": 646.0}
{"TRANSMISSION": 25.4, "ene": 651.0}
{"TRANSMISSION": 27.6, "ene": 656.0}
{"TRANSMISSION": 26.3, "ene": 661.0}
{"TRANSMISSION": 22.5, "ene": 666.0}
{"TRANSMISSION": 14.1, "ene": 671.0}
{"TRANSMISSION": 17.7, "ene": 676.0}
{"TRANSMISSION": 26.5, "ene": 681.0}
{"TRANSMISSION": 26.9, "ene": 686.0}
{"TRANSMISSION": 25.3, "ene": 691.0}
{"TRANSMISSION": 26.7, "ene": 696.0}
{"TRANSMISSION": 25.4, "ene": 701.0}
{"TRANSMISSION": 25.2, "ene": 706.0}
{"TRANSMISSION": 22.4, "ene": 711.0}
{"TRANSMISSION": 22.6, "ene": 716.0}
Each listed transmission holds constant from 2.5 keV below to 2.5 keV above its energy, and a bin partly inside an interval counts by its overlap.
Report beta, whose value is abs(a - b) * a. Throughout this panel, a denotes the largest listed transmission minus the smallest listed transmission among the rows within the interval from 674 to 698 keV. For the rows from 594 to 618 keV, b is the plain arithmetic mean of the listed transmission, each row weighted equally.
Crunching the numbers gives 97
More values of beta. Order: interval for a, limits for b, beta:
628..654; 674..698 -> 51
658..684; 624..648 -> 144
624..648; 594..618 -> 37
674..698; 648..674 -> 129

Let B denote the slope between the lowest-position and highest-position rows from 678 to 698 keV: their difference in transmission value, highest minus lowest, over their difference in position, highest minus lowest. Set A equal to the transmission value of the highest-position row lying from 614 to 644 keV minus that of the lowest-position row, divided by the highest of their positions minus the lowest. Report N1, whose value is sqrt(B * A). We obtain 0.03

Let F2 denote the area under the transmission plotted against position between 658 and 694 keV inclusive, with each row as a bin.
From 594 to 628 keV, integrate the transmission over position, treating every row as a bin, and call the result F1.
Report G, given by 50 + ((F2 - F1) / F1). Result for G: 50.2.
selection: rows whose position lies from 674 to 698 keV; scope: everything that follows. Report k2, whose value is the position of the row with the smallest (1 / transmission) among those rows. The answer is 686.0 keV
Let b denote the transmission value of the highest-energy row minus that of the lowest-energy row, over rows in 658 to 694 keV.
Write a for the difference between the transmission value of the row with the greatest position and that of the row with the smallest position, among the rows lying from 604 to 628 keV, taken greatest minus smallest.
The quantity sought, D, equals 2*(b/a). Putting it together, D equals -0.5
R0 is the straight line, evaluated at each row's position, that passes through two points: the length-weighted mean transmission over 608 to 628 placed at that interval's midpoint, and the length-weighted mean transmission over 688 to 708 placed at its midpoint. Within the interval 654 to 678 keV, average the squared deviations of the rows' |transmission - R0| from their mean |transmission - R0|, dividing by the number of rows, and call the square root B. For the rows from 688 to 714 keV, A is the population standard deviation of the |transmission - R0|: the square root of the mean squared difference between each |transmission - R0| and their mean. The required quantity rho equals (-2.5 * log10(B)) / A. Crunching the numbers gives -1.0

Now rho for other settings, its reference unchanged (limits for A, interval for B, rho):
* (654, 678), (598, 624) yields -0.1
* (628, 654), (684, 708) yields 0.8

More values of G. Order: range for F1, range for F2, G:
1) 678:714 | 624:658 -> 49.9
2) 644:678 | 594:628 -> 49.9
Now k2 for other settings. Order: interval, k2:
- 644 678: 656.0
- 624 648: 631.0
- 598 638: 631.0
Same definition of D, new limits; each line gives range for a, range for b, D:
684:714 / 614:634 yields -1.8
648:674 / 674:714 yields -0.8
